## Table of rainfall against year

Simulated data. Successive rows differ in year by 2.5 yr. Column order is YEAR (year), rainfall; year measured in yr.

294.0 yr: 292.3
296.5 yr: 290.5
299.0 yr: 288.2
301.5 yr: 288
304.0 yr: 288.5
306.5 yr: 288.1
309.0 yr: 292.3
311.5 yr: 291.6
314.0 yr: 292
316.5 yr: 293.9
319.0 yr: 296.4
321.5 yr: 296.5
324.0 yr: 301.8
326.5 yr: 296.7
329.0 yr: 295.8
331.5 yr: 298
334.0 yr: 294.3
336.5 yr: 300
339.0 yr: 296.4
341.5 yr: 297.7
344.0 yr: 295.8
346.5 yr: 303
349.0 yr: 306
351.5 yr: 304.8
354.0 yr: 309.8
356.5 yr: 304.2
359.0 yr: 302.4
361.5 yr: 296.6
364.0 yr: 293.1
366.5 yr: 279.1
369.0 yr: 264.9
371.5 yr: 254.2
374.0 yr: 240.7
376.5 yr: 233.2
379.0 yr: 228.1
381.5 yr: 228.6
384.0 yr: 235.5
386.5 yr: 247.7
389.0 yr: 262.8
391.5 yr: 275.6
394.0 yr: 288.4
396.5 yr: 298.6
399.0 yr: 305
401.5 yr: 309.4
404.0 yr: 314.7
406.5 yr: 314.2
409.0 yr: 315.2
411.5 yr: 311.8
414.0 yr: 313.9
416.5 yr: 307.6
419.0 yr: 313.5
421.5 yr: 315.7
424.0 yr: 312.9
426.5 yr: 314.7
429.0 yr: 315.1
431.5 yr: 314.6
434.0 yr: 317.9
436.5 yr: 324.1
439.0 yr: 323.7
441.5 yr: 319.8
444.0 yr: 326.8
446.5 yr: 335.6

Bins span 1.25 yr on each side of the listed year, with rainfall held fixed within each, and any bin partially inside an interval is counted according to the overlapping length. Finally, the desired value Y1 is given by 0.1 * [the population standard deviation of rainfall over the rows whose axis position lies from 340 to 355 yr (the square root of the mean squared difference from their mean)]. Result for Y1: 0.48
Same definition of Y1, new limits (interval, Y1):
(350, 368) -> 0.94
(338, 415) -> 2.86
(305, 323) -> 0.27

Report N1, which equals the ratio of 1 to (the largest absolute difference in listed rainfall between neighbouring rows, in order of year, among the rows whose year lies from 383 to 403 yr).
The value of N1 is 0.07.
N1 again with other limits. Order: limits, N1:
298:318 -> 0.24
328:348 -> 0.14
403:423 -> 0.16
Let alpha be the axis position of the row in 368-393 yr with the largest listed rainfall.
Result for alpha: 391.5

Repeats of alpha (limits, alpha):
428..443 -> 436.5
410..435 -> 434.0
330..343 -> 336.5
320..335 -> 324.0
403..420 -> 409.0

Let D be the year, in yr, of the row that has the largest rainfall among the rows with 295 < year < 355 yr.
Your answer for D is 354.0 yr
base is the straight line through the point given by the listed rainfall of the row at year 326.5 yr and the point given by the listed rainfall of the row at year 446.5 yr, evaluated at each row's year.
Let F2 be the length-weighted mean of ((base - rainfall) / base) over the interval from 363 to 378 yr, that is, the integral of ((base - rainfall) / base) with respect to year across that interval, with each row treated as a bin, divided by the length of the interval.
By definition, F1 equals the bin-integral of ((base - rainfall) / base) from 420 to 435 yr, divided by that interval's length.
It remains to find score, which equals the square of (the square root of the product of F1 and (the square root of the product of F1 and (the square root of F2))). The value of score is 0.0058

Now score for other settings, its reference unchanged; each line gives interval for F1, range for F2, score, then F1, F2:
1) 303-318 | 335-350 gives 0.0000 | 0.001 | 0.01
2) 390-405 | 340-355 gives 0.0042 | 0.069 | 0.00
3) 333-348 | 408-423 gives 0.0005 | 0.011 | 0.04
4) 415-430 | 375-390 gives 0.0066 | 0.045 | 0.24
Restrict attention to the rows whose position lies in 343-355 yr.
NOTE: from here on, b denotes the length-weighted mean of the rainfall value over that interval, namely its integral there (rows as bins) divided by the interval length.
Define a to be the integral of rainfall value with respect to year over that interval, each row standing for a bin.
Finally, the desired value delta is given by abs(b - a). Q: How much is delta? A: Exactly 3343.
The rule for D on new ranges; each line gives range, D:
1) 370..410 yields 409.0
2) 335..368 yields 354.0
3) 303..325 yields 324.0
